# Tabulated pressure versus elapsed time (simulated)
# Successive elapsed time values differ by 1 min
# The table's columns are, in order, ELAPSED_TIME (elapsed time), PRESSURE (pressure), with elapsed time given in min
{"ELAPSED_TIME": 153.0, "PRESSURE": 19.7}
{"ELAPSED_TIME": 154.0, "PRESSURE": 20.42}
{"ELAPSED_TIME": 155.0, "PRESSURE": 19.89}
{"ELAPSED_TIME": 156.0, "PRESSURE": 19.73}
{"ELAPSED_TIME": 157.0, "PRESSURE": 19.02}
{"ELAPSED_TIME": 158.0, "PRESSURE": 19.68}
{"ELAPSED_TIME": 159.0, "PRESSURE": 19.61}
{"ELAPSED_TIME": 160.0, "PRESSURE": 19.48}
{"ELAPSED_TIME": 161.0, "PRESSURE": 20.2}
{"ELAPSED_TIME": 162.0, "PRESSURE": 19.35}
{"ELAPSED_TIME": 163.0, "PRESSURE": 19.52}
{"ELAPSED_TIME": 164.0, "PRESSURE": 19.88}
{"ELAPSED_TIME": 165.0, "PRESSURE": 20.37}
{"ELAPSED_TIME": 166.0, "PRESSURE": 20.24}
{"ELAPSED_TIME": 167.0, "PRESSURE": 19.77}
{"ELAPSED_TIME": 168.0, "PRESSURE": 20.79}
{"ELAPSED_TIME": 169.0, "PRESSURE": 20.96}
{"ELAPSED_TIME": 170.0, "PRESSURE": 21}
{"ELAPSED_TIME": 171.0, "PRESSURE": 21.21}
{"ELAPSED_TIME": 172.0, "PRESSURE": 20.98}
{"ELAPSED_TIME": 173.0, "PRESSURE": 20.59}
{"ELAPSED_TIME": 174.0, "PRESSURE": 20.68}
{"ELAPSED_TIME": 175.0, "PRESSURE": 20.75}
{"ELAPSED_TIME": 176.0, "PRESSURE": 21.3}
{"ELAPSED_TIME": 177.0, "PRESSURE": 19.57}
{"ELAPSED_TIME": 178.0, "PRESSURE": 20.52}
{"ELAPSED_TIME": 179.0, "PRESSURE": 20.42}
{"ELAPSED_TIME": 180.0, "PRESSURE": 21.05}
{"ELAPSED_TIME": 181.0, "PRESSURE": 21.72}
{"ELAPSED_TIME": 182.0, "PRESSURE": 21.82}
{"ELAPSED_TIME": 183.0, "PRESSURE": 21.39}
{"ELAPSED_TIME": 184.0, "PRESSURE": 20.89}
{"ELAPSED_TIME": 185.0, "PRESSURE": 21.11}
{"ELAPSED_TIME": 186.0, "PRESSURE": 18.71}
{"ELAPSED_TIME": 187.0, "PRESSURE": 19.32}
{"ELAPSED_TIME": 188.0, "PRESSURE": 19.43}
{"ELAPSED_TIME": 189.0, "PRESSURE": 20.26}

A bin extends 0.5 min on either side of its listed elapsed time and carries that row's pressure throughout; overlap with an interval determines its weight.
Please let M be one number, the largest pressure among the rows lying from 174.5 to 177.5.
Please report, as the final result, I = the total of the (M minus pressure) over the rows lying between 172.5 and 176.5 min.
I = 1.9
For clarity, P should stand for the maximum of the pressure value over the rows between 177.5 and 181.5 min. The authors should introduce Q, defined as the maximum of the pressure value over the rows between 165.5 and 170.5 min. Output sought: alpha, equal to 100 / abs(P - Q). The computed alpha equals 139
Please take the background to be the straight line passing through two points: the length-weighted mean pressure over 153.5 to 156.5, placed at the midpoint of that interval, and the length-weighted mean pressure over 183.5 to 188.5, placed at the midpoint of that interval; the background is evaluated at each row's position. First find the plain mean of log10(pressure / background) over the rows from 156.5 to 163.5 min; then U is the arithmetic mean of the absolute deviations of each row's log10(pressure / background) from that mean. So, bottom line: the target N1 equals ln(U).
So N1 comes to -5.3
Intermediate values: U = 0.0052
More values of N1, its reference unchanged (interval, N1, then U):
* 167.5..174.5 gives -5.6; 0.0035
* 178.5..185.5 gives -4.9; 0.0078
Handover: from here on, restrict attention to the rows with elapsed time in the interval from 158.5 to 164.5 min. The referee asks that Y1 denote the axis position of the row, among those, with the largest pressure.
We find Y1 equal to 161.0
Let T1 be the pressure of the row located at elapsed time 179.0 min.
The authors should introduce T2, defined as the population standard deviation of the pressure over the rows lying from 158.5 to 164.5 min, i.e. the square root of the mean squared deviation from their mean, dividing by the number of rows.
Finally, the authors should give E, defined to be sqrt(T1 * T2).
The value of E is 2.4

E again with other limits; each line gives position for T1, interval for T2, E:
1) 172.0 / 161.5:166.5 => 2.9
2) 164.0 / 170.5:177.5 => 3.3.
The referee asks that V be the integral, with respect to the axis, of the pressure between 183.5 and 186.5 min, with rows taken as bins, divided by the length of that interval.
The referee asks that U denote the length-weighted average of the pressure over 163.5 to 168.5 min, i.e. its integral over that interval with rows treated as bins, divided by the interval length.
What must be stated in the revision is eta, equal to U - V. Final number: 0.0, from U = 20.2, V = 20.2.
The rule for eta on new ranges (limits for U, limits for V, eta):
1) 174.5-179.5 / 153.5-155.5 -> 0.4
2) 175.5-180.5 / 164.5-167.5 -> 0.4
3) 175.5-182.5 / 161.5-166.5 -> 1.0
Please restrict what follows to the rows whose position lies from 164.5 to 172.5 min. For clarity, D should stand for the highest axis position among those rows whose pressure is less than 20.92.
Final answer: 168.0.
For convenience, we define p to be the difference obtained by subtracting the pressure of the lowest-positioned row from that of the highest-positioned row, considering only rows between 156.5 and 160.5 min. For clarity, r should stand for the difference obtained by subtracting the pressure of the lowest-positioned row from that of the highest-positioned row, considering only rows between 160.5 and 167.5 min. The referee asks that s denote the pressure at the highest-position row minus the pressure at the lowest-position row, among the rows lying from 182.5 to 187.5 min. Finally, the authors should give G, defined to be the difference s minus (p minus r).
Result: -3.0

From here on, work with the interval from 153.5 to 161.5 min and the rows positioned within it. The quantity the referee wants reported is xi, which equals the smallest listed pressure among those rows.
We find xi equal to 19.02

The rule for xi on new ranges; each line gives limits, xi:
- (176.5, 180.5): 19.57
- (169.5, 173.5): 20.59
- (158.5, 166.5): 19.35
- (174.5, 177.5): 19.57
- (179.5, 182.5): 21.05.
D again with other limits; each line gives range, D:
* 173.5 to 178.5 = 178.0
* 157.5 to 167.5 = 167.0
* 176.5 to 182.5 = 179.0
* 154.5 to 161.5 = 161.0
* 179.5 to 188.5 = 188.0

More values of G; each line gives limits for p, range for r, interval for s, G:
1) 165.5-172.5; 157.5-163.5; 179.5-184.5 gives -1.1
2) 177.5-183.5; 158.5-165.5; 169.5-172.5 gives -0.1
